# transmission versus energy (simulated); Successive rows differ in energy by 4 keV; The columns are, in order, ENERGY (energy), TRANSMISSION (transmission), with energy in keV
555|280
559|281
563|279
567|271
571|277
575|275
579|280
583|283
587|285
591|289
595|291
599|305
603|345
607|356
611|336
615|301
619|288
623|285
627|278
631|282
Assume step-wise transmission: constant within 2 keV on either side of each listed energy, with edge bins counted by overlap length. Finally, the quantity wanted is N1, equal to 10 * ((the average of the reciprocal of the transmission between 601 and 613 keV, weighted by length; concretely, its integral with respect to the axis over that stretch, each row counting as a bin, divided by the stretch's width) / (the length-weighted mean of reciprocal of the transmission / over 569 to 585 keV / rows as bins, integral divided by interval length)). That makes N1 8.1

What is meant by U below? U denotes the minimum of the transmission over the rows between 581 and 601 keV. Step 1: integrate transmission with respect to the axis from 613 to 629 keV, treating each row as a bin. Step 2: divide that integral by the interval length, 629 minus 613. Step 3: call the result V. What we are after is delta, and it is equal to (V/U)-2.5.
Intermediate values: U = 283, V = 288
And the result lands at -1.48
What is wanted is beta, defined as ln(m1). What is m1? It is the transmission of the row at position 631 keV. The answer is 5.64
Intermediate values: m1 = 282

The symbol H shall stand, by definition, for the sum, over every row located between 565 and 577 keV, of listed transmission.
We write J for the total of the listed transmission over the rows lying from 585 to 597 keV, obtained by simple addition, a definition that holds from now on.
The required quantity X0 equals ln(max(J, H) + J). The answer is 7.46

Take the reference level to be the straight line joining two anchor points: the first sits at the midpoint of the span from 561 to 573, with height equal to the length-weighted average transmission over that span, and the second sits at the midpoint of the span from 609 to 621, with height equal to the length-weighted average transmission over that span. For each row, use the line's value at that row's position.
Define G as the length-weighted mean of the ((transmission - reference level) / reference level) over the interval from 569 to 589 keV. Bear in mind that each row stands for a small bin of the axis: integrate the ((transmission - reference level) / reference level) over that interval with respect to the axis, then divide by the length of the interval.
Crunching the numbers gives -0.013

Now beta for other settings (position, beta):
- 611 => 5.82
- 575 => 5.62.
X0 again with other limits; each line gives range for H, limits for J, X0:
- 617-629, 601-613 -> 7.64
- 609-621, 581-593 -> 7.49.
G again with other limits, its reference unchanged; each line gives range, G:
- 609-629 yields -0.042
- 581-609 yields 0.043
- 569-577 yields -0.013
